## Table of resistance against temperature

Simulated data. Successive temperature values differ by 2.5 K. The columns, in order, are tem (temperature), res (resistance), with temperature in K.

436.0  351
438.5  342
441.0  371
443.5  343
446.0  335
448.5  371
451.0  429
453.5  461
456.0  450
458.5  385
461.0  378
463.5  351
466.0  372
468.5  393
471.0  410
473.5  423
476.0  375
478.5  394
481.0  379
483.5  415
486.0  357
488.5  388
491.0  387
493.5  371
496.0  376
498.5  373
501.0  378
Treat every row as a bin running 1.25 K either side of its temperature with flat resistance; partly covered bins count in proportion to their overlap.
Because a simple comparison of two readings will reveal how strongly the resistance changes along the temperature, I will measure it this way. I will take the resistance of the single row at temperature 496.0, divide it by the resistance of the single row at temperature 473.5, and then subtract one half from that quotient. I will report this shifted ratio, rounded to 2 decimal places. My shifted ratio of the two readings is 0.39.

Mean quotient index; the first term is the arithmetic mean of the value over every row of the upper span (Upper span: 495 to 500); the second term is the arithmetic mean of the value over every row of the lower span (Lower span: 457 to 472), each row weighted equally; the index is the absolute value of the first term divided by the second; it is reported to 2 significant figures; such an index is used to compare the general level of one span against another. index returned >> 0.98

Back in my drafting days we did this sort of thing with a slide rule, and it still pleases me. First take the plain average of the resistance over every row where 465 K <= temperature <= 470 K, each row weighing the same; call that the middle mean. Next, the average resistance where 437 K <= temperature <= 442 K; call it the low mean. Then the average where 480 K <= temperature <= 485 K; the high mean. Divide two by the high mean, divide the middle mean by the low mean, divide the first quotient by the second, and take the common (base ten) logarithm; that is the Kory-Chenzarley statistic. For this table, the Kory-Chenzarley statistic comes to -2.33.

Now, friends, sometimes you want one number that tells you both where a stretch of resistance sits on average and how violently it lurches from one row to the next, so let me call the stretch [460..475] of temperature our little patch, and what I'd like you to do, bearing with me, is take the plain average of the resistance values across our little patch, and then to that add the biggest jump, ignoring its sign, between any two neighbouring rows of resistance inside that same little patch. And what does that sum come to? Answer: 415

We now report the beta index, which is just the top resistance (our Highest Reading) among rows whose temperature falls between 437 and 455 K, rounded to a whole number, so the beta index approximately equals 461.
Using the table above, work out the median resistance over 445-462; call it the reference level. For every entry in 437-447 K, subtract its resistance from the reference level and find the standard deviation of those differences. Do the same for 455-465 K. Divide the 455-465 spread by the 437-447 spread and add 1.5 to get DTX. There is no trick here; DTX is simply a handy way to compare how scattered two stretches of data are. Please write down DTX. 4.1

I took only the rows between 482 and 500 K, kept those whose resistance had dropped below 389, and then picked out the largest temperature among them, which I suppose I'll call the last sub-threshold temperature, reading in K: 498.5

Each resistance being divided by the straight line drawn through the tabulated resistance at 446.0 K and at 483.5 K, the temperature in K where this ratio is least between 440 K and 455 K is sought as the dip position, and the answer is 446.0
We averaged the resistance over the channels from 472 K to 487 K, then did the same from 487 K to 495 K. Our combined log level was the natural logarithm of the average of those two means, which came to 5.956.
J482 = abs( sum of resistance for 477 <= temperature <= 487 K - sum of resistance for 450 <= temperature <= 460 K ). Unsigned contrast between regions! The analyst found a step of 180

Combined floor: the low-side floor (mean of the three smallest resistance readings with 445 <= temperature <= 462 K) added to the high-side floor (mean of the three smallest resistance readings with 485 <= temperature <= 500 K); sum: 728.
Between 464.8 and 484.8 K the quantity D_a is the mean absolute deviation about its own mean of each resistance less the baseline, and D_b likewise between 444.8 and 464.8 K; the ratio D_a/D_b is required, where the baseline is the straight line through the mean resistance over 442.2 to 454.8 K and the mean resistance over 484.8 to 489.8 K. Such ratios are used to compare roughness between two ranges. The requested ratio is 0.42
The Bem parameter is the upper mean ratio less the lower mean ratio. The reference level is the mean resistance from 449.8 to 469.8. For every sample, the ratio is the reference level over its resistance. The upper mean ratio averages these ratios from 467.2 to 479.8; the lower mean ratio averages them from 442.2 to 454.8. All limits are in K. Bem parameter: -0.04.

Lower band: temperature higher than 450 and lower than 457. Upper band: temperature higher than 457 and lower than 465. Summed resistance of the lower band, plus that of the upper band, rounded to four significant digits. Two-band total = 2454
